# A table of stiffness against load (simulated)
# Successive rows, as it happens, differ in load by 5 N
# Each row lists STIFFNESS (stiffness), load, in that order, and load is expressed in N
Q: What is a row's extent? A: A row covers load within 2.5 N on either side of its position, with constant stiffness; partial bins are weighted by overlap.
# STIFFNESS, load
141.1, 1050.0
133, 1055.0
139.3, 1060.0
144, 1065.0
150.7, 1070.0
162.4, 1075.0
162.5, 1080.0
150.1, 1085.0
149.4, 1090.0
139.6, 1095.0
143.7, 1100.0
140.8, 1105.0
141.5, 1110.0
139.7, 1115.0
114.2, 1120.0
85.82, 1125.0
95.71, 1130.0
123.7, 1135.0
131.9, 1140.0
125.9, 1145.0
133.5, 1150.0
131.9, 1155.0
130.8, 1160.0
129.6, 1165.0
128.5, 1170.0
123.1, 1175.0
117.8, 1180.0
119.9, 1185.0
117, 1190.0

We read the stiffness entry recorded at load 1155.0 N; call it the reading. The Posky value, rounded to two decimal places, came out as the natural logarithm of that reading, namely 4.88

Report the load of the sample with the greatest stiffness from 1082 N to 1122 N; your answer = 1085.0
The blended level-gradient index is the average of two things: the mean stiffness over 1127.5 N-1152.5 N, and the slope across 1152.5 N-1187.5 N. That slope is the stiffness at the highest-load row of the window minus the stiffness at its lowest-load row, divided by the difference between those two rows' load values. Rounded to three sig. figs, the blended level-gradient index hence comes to 60.9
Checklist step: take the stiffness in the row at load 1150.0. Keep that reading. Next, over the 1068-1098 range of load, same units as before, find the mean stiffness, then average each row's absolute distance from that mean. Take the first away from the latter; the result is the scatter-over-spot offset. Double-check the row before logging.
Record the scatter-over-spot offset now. -127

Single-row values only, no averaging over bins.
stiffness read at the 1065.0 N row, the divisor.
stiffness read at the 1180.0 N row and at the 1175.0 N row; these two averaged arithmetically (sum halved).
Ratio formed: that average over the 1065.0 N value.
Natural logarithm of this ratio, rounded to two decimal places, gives -0.18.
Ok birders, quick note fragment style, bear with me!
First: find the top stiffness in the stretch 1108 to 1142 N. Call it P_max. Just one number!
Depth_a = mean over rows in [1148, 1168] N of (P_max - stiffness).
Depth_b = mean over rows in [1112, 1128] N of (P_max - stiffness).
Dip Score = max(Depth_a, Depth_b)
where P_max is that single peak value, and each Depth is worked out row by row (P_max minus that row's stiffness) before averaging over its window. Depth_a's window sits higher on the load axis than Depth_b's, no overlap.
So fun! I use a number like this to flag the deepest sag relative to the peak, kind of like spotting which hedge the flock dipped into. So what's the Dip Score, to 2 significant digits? 28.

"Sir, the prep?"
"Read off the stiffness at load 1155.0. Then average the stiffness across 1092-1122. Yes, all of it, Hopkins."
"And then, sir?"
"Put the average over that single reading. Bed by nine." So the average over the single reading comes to 1.04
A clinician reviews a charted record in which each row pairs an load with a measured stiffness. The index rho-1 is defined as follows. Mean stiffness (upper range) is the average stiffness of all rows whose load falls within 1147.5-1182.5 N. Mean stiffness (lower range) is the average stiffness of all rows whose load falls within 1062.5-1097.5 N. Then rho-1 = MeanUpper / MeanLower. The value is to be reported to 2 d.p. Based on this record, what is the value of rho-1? 0.85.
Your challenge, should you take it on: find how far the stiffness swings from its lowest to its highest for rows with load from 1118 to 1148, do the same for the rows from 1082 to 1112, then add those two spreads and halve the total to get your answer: 28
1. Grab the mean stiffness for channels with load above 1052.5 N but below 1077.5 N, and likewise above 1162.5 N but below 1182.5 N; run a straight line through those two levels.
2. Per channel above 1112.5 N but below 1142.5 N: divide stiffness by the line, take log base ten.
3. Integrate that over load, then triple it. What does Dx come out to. -6.4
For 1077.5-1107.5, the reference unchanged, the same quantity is 1.9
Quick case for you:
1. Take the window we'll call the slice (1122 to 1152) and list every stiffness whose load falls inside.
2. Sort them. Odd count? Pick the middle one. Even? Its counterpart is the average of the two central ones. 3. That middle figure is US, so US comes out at 125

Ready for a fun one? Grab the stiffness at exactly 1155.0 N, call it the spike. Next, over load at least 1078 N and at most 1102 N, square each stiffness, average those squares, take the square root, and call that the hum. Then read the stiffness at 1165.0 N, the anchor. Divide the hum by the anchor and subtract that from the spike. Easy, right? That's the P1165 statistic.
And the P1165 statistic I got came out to 131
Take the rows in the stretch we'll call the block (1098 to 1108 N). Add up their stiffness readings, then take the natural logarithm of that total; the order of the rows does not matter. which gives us 5.65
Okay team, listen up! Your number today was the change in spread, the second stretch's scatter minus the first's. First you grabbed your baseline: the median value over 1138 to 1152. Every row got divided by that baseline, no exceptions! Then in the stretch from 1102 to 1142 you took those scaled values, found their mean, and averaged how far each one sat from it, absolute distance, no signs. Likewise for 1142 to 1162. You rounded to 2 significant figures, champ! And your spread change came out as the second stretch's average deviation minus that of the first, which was -0.11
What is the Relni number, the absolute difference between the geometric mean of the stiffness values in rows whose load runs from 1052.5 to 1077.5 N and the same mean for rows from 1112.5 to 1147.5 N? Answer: 30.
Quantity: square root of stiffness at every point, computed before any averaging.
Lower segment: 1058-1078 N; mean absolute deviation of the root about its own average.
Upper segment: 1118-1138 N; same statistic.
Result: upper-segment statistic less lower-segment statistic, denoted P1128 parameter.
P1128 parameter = 0.39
